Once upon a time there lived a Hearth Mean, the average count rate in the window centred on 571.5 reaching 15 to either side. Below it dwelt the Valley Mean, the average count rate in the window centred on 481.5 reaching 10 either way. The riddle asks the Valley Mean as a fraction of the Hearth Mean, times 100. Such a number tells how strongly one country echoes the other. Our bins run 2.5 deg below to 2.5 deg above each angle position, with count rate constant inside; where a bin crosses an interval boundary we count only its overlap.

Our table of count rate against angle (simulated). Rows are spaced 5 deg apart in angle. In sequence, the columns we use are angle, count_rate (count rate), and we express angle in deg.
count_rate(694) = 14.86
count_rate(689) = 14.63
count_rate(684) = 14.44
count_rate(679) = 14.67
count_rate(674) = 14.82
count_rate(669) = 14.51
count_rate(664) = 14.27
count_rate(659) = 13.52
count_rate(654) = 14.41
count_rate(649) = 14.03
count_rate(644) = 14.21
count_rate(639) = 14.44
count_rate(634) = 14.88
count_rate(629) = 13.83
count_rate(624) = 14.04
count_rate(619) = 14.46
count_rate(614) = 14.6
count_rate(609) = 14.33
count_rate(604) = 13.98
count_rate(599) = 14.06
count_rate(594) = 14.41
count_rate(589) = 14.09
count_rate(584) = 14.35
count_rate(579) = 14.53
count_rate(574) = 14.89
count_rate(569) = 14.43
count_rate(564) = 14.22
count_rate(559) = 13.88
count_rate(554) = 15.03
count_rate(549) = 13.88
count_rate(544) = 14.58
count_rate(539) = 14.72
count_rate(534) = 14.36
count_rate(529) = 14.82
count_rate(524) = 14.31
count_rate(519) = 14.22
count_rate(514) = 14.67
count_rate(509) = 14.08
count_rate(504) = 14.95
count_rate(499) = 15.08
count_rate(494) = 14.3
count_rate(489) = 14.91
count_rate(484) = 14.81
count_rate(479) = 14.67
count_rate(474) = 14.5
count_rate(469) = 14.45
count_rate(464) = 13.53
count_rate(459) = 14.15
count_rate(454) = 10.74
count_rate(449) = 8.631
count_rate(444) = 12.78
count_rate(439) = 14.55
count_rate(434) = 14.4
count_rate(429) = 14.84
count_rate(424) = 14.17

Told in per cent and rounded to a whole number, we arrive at 102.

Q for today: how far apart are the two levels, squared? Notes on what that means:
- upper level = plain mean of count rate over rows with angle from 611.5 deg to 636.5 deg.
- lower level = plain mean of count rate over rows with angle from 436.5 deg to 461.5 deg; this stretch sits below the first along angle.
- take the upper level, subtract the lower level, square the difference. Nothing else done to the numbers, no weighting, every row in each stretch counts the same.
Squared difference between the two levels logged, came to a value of 4.80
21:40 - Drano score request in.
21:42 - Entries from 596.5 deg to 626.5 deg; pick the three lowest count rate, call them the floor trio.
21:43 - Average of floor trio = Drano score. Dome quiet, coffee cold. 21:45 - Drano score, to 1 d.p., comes 14.0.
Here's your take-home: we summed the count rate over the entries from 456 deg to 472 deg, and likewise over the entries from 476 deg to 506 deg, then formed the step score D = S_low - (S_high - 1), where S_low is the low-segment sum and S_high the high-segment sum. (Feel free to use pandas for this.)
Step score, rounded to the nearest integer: -46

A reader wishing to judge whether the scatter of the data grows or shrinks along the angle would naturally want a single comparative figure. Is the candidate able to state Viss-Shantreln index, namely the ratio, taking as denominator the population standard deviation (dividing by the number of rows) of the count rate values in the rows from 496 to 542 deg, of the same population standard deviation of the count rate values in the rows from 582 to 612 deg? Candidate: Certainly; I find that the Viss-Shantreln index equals 0.5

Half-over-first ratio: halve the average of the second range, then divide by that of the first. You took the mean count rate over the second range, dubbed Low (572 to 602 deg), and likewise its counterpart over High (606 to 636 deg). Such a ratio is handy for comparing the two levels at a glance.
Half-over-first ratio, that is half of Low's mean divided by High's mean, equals 0.501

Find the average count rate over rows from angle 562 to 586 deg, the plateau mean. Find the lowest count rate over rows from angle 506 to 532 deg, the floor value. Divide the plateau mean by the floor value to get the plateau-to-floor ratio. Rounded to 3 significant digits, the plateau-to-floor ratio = 1.03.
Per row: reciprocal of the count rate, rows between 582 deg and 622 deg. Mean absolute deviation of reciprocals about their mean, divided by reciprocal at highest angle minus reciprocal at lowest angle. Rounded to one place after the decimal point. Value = -1.7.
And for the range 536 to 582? 1.7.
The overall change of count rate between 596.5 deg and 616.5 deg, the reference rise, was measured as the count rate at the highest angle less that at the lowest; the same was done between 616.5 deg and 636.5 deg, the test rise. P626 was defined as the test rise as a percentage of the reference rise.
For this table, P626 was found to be 78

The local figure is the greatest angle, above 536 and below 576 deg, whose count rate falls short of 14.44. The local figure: 569 deg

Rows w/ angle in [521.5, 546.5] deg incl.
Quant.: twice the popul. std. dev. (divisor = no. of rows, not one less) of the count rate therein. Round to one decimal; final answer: 0.4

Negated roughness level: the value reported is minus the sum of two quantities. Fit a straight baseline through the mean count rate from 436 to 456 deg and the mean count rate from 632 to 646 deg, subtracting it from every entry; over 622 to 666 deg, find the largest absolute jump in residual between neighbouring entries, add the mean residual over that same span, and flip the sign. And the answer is -0.6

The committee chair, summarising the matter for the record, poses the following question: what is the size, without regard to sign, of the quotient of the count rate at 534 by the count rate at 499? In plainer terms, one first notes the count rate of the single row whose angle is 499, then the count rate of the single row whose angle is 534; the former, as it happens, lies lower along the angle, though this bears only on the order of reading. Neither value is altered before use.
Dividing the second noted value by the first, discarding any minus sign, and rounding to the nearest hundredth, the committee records 0.95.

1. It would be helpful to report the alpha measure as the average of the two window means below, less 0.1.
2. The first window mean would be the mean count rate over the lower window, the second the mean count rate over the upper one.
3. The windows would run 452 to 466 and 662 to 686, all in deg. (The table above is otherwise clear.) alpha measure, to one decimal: 13.6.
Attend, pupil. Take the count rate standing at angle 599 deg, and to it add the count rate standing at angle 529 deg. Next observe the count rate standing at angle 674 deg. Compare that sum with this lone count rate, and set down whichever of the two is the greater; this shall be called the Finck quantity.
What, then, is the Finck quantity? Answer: 28.9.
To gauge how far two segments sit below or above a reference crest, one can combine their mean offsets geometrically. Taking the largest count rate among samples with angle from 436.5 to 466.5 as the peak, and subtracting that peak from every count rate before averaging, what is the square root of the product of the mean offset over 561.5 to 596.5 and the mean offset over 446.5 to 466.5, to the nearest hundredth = 0.61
